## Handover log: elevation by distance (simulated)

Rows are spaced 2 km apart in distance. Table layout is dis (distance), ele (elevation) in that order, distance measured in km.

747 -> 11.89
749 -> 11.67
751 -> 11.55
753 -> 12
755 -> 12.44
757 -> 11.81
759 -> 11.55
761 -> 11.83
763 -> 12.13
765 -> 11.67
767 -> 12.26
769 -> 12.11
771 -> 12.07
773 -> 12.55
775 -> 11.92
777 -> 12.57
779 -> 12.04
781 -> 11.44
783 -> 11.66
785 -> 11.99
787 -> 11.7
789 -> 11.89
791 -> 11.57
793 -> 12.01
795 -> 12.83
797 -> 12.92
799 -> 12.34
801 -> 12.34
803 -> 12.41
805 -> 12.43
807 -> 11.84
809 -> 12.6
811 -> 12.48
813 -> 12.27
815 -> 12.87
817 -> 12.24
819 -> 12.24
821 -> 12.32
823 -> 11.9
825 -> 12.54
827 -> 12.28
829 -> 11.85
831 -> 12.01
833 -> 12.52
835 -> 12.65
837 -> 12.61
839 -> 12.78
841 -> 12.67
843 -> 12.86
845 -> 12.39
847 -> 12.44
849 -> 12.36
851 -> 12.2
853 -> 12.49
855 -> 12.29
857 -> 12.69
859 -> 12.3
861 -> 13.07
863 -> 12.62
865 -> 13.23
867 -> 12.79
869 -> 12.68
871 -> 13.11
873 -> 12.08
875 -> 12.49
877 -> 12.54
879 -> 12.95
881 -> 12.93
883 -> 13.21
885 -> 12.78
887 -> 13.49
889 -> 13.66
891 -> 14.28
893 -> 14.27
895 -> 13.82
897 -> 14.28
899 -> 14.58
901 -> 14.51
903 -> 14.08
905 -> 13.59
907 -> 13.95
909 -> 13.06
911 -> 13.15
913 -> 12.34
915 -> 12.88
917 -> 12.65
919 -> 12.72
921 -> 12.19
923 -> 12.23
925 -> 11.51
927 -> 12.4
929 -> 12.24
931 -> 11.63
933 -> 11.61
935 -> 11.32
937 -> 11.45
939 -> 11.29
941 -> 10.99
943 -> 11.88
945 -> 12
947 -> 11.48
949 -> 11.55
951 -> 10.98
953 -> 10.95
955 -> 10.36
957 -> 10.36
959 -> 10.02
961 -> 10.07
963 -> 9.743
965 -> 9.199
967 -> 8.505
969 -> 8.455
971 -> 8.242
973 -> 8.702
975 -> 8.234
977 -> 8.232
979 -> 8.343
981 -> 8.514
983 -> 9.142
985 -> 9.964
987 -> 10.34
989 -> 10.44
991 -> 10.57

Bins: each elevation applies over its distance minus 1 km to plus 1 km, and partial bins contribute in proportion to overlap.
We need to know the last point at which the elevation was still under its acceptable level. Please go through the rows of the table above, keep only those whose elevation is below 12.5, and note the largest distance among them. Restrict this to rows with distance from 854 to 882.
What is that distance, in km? 875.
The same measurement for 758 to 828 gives 827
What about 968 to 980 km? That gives 979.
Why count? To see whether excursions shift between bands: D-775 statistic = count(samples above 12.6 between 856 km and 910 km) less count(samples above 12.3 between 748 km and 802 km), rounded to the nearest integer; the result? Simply 16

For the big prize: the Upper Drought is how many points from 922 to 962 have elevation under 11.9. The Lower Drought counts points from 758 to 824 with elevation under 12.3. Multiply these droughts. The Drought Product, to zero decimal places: 336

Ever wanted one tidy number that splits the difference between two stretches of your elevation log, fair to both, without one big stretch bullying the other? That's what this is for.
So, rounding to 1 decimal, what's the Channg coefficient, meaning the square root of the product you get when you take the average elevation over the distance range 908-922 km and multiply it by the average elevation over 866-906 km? 13.1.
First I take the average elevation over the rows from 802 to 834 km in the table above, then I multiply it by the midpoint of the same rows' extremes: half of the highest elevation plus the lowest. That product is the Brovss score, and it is 152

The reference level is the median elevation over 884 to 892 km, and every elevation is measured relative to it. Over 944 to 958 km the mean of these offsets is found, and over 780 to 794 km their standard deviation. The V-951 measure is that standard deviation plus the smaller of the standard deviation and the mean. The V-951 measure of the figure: -2.3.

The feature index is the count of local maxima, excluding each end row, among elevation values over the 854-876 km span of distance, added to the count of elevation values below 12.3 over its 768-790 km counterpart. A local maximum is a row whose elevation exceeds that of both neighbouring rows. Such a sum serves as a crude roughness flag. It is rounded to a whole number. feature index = 13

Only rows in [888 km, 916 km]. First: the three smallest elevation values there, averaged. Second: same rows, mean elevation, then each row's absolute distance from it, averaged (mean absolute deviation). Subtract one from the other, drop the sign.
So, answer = 12.2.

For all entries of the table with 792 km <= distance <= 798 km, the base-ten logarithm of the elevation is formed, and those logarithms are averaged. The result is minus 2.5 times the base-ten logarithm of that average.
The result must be -0.103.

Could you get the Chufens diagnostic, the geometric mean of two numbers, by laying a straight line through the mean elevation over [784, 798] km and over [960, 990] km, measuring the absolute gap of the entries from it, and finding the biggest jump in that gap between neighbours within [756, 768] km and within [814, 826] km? 0.65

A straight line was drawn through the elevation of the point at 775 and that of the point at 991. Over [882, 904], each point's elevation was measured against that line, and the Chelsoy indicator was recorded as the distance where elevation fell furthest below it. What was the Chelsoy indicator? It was 885 km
